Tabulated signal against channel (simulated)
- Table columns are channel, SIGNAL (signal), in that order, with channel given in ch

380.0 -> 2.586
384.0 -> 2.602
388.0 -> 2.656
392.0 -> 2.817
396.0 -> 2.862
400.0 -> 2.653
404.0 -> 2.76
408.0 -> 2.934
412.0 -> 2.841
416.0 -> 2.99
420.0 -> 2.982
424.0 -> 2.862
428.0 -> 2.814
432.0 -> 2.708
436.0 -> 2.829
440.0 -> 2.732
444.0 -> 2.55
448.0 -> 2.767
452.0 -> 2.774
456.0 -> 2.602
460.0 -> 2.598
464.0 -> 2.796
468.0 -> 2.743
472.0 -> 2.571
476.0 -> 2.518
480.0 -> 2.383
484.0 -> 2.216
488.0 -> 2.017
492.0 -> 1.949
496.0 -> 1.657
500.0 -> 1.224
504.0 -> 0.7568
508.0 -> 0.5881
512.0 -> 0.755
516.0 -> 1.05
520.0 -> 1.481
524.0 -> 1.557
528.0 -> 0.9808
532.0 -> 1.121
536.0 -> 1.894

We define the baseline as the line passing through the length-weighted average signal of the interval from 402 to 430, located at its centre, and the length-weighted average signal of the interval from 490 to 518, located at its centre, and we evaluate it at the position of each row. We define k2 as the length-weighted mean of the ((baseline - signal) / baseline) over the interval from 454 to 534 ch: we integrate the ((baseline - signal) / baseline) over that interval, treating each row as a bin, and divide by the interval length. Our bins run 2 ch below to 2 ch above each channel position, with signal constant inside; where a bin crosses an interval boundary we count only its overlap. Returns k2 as -0.3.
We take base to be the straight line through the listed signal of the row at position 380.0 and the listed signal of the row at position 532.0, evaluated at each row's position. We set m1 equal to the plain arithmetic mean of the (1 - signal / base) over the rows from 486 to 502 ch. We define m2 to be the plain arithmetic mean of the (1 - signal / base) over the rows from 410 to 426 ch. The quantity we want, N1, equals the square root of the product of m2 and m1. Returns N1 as 0.21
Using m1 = -0.1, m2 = -0.315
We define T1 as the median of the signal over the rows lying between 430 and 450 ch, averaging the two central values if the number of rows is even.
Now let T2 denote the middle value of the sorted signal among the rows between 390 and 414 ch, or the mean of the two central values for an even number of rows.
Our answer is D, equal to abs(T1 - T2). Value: 0.1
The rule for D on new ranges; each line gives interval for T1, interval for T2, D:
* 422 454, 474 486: 0.4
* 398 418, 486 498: 0.9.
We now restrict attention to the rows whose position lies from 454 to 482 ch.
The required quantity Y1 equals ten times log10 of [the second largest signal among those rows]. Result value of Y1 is 4.38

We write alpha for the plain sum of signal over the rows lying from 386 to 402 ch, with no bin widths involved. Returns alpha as 11.0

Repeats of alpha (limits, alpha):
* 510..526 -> 4.8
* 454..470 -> 10.7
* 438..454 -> 10.8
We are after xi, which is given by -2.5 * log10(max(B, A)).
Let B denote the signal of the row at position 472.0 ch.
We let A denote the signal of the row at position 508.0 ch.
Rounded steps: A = 0.5881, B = 2.571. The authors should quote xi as -1.03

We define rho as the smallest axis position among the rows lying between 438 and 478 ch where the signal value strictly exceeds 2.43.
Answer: 440.0 ch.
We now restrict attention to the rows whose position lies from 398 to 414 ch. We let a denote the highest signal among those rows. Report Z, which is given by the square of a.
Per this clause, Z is 8.6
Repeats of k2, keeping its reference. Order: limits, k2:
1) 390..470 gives -0.1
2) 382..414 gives 0.1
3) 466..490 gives -0.5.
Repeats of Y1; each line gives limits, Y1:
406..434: 4.75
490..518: 2.19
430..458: 4.43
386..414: 4.57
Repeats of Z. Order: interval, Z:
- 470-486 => 6.6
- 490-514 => 3.8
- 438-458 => 7.7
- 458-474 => 7.8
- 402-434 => 8.9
